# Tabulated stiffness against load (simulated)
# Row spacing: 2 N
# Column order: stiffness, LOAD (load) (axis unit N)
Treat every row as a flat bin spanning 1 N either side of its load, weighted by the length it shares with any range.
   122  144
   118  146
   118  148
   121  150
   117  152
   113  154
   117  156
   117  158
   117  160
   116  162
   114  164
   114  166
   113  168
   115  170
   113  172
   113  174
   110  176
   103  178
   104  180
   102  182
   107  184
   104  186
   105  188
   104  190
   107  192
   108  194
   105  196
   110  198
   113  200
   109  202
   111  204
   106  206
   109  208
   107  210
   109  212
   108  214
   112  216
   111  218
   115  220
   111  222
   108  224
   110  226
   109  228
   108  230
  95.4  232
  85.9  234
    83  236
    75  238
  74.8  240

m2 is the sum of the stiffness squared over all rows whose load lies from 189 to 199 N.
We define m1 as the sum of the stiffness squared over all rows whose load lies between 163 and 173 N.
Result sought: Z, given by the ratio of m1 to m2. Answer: 1.13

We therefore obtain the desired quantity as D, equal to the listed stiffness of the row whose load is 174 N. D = 113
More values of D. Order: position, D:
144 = 122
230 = 108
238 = 75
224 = 108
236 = 83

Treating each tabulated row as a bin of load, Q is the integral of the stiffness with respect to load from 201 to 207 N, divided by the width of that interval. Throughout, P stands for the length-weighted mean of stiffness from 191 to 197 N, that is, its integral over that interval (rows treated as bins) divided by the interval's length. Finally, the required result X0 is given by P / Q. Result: 0.98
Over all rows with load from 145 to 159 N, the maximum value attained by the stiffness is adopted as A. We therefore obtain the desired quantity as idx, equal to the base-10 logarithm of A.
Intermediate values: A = 121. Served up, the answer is 2.08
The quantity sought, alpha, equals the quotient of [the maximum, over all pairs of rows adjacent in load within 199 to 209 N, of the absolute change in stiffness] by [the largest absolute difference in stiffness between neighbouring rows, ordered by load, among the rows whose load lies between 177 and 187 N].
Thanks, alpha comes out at 1.00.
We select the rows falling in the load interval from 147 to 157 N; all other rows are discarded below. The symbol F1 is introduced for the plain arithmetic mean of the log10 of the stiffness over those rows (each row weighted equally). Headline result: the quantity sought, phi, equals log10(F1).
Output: 0.316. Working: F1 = 2.07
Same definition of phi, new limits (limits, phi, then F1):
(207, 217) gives 0.309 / 2.04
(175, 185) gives 0.306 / 2.02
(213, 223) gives 0.311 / 2.05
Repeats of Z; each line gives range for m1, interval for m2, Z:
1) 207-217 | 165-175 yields 0.92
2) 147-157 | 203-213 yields 1.17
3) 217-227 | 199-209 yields 1.03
